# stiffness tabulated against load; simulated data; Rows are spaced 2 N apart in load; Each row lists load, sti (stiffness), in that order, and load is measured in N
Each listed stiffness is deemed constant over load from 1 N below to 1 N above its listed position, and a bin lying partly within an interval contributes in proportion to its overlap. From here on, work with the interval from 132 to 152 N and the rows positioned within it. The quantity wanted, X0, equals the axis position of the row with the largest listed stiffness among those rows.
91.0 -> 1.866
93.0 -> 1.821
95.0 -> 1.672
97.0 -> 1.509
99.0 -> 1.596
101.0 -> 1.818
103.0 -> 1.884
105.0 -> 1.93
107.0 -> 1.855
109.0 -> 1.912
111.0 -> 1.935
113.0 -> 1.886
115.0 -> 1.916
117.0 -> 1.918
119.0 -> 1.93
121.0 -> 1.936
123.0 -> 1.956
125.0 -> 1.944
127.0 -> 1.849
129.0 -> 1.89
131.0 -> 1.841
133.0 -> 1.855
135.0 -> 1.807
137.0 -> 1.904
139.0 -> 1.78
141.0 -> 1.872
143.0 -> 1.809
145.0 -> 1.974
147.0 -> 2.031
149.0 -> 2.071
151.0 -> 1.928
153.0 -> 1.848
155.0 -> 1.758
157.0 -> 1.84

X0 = 149.0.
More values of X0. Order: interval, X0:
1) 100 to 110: 105.0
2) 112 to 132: 123.0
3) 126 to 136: 129.0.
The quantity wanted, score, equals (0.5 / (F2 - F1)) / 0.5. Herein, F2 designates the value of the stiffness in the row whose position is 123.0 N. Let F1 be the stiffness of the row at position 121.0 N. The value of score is 50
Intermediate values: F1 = 1.936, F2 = 1.956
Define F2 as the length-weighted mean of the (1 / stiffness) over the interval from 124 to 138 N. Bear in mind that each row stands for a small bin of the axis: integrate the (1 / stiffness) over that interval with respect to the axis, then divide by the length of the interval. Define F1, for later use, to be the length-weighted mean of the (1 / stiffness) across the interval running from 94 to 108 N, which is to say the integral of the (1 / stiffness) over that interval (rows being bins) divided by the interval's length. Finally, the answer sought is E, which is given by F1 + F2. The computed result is 1.11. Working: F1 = 0.575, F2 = 0.535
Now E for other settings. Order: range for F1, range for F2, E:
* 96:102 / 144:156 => 1.13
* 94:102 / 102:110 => 1.14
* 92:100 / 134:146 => 1.15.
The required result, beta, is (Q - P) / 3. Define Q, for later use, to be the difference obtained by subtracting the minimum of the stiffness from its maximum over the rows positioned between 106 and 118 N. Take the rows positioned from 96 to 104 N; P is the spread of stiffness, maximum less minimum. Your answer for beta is -0.10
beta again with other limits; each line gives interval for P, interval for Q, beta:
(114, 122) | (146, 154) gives 0.07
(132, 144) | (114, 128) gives -0.01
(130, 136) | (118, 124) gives -0.01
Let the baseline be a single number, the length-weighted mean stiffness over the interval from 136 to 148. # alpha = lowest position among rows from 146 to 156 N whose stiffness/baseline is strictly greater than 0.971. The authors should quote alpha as 147.0 N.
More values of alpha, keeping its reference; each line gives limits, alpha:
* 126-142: 127.0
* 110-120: 111.0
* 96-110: 103.0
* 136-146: 137.0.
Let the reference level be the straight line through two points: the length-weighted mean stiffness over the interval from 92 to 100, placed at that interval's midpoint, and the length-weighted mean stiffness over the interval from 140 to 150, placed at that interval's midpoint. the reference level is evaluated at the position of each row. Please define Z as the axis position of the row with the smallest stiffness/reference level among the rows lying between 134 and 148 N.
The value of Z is 139.0 N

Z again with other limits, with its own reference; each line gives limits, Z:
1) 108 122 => 121.0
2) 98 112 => 99.0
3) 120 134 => 131.0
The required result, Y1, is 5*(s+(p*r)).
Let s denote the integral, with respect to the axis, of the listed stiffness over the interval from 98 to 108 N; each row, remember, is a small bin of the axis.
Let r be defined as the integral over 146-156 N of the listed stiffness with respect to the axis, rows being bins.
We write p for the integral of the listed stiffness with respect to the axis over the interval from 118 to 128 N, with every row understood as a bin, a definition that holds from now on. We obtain 1944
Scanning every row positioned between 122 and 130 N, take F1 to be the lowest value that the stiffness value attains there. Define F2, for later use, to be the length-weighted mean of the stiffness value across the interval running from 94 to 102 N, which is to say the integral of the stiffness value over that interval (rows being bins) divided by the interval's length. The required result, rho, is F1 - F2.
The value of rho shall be 0.20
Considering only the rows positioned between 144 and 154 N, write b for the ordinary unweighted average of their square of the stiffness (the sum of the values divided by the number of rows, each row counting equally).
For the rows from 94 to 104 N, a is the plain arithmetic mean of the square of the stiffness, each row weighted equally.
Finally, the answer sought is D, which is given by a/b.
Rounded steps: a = 2.89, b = 3.89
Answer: 0.74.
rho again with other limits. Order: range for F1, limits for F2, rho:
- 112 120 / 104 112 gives -0.02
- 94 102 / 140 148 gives -0.41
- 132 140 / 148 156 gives -0.12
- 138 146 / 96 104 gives 0.08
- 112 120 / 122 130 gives -0.02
